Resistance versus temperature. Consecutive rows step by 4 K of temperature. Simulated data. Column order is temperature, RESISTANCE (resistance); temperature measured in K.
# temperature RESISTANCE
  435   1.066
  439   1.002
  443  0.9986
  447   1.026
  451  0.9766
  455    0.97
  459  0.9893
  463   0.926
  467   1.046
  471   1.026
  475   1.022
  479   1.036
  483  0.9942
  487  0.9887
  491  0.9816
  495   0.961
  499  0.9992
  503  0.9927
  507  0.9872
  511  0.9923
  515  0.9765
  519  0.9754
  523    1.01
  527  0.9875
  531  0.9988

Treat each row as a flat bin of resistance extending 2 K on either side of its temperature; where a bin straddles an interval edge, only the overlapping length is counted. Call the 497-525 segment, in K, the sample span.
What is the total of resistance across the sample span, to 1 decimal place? 6.9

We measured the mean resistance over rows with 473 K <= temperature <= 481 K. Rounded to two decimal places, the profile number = 1.03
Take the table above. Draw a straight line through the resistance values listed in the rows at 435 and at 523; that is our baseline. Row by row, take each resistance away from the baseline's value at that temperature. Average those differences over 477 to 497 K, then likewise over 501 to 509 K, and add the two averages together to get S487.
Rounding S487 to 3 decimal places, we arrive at 0.072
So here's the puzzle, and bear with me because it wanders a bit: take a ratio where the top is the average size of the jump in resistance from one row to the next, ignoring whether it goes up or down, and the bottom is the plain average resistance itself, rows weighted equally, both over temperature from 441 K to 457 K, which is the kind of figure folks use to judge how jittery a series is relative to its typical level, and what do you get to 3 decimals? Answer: 0.028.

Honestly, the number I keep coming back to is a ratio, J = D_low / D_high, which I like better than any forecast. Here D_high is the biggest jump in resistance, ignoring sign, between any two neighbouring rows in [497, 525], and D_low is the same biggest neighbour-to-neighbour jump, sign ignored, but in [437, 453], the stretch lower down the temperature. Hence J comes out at 1.4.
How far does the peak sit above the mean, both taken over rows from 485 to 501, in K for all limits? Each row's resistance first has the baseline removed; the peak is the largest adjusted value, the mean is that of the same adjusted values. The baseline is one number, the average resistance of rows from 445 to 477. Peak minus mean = 0.017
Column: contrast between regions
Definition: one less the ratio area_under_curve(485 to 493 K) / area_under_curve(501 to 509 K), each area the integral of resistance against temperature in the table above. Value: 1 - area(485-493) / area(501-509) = 0.00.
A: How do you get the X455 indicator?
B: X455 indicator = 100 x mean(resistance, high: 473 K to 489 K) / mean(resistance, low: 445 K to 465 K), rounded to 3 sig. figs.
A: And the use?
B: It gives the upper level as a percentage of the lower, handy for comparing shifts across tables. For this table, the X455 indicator 103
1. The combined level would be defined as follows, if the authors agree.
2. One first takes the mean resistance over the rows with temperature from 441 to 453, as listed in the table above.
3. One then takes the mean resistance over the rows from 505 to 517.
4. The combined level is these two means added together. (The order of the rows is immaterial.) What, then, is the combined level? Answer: 1.99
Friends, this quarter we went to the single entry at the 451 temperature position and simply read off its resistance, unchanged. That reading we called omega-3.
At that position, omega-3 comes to 0.9766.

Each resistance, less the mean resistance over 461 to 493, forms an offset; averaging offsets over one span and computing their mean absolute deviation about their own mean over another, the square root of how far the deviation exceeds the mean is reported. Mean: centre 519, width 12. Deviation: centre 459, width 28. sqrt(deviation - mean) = 0.22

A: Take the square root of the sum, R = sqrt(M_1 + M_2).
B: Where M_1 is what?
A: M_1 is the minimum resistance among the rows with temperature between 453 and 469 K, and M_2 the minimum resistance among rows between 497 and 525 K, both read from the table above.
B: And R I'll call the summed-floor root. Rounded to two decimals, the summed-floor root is 1.38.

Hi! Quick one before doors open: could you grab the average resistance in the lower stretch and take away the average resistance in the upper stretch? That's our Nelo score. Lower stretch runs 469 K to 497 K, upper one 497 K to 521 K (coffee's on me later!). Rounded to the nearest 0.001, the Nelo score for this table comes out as 0.014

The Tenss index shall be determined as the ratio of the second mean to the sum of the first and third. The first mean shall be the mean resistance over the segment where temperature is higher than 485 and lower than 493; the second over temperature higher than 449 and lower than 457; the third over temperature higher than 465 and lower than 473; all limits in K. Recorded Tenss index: 0.482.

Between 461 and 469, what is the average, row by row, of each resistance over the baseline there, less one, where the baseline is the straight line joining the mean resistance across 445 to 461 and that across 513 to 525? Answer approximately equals -0.004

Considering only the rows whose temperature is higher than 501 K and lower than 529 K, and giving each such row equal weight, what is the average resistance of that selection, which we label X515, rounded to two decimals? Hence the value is 0.99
